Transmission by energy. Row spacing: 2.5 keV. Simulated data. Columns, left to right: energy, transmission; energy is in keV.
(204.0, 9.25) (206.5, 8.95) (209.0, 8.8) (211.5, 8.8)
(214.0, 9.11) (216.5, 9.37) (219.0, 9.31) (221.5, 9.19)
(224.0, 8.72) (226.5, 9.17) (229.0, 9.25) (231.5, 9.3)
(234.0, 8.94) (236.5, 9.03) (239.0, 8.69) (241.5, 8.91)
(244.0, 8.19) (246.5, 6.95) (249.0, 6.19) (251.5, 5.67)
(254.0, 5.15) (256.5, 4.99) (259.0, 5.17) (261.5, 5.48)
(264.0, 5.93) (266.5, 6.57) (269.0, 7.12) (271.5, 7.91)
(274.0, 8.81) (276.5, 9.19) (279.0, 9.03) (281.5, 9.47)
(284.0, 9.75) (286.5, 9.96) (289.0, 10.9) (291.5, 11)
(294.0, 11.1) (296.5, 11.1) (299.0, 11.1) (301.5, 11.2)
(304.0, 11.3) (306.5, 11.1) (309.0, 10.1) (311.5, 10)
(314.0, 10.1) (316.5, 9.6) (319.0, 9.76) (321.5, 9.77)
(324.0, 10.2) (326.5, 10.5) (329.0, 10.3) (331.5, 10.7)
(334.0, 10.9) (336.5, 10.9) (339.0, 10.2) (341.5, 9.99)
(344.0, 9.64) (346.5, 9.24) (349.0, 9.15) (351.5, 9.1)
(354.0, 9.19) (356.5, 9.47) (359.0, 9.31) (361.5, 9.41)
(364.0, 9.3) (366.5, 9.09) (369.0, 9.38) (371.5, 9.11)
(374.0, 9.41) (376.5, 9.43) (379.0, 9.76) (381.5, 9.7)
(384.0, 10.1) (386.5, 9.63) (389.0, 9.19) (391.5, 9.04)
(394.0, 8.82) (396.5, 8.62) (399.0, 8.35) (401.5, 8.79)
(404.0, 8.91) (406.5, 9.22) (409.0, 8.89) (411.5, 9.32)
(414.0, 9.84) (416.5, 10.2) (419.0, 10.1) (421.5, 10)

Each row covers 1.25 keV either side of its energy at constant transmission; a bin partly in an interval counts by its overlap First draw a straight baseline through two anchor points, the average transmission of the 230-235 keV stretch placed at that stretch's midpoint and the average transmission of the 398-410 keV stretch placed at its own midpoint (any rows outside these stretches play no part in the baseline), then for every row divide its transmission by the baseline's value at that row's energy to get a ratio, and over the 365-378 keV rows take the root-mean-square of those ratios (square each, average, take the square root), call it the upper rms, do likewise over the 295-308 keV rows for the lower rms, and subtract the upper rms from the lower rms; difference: 0.19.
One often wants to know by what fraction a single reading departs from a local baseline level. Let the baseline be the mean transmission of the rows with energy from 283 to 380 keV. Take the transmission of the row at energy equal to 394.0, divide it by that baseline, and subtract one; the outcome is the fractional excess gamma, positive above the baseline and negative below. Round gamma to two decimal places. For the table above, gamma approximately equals -0.12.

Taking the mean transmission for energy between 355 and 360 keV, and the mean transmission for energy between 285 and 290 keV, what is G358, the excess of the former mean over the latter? -1.0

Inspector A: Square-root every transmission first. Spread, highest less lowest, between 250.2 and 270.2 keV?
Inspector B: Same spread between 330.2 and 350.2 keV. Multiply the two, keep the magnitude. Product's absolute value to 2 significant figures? 0.12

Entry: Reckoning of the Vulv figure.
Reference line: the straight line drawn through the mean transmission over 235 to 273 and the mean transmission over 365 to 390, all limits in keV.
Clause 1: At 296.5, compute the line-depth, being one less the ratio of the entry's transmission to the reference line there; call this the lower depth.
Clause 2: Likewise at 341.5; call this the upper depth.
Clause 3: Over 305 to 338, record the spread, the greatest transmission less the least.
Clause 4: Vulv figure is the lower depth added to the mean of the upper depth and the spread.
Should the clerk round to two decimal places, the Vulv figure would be 0.24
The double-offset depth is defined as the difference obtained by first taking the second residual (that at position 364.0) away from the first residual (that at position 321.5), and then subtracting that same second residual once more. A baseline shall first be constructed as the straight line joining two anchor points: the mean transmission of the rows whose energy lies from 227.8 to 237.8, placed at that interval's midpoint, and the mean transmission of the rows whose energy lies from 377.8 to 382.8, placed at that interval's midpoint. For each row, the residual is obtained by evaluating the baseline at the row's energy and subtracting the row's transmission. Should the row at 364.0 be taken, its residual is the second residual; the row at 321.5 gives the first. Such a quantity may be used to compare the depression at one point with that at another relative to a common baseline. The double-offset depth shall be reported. -1.0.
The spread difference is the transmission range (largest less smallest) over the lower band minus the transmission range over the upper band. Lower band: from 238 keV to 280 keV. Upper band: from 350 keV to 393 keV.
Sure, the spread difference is 3.1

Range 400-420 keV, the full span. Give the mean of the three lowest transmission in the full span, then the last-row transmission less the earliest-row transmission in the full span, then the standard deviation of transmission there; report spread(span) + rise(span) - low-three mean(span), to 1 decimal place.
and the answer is -7.0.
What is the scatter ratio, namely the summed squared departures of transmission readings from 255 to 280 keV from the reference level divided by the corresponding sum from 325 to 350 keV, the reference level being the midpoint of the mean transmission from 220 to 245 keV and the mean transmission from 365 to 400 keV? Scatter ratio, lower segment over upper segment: 4.6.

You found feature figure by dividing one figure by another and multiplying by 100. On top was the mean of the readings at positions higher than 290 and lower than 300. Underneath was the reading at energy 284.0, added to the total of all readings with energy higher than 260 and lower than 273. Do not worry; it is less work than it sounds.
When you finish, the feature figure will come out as 26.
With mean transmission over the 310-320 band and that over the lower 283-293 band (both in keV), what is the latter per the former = 1.1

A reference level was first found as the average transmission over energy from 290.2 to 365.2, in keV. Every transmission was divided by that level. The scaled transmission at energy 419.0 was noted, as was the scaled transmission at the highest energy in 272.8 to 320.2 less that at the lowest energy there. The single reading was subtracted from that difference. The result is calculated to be -0.90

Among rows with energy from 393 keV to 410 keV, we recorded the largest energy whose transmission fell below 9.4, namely 409.0 keV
